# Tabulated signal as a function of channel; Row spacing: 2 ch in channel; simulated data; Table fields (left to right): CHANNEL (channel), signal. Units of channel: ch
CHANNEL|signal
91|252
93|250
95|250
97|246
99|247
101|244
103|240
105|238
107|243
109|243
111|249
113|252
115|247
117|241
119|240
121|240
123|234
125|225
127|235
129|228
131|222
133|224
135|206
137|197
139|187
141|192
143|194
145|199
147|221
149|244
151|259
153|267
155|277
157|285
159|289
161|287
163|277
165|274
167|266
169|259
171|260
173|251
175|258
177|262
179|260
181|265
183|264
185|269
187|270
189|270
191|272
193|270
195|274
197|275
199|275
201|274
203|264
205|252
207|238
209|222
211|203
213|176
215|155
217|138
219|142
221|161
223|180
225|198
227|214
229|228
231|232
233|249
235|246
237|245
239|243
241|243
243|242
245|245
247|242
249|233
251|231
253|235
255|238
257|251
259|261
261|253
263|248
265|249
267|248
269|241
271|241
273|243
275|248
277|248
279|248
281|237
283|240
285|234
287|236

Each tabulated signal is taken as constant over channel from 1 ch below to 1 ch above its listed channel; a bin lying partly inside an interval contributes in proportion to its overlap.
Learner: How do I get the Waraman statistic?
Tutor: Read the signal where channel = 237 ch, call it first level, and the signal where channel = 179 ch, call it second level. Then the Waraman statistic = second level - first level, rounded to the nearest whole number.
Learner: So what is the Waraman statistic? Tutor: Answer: 15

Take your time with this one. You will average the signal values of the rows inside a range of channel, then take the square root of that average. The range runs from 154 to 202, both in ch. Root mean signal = 16.4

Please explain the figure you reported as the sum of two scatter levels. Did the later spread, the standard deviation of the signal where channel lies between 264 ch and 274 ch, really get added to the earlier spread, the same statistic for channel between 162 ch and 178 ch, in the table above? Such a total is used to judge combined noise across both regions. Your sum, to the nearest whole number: 12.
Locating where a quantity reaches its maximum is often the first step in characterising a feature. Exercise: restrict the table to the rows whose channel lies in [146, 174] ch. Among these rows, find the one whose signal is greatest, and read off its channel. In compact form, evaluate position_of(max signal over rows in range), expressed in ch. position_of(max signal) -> 159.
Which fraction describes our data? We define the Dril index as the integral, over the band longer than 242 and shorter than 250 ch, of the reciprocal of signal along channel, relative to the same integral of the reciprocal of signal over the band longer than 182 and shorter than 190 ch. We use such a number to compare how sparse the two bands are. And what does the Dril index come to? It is 1.12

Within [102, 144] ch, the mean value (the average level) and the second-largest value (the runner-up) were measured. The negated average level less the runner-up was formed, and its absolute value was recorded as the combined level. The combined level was 476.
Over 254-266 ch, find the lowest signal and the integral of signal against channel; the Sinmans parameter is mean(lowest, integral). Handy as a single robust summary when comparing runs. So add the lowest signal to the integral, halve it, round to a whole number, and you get 1619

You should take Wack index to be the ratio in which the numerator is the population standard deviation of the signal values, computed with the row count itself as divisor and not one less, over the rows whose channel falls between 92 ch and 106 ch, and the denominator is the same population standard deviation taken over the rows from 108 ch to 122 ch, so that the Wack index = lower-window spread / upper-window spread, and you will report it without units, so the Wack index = 1.0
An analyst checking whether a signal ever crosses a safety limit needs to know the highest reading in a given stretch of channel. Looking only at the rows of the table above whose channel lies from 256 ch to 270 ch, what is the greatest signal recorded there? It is 261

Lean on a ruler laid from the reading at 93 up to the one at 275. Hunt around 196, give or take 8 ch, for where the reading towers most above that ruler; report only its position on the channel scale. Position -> 199 ch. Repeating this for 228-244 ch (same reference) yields 233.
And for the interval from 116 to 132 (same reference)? 117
